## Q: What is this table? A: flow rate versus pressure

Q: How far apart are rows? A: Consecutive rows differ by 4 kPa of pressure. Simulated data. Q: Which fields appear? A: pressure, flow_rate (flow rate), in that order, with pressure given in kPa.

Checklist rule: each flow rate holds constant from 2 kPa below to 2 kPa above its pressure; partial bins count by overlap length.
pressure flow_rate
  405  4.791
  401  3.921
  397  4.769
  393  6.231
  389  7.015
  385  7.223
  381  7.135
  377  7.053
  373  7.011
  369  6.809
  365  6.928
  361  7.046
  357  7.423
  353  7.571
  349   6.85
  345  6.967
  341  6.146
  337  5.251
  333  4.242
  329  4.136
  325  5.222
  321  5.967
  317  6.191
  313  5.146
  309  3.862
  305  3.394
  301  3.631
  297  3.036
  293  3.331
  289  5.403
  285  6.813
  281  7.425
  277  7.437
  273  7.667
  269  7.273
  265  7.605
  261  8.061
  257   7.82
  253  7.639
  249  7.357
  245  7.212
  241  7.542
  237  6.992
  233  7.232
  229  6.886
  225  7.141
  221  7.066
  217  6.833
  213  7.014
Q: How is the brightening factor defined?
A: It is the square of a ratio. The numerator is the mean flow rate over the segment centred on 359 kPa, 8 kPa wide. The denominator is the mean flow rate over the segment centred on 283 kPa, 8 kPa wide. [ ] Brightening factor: 1.0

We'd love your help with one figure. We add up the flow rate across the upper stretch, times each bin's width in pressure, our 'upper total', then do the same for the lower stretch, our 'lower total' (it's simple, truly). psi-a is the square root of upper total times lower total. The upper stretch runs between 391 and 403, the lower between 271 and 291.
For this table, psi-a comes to 91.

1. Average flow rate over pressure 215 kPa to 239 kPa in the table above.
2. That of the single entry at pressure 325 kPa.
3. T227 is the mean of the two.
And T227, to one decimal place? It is 6.1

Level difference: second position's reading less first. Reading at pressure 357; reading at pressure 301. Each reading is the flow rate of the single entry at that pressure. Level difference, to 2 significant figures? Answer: -3.8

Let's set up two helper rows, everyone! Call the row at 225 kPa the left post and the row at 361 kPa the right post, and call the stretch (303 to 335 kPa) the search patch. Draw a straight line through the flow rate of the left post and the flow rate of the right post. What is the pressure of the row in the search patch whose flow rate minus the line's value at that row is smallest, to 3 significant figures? 305 kPa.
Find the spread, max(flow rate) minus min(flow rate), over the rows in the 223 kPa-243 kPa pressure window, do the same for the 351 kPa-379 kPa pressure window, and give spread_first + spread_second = 1.4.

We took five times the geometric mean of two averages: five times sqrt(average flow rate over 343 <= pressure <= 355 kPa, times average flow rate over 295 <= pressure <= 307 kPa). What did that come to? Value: 24.4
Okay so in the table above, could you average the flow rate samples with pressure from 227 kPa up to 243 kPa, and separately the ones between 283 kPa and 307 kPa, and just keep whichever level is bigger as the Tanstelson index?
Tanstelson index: 7.16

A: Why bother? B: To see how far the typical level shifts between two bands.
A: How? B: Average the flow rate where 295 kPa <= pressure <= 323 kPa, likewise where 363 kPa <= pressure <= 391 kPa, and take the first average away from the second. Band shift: 2.6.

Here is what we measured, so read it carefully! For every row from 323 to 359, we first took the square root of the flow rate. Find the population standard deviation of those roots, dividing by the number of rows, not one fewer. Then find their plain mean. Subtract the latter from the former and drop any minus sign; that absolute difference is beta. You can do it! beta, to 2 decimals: 2.17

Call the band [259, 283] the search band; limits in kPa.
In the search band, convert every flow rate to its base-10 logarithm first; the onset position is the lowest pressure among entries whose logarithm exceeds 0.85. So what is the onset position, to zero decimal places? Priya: 261 kPa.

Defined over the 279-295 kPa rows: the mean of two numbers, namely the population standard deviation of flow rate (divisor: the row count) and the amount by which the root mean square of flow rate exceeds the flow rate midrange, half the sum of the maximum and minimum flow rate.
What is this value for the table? 1.1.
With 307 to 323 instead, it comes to 0.6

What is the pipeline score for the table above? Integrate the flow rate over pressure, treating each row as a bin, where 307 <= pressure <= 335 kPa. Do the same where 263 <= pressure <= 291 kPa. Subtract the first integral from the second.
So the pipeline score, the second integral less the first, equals 59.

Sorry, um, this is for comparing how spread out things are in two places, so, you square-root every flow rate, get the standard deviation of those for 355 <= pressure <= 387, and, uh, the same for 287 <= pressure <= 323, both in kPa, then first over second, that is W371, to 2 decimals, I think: 0.12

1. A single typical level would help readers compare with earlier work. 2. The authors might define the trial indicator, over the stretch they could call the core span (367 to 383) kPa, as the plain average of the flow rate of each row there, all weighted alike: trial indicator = 7.00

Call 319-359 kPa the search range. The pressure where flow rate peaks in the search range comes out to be 353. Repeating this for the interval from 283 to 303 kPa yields 285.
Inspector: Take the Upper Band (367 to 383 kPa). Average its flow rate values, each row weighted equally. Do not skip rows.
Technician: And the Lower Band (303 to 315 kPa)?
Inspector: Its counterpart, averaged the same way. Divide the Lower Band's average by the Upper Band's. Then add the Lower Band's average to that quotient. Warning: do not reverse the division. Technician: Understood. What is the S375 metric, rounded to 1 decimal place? 4.7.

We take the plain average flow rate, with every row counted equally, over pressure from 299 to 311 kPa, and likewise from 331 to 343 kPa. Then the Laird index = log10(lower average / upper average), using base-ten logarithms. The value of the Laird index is -0.16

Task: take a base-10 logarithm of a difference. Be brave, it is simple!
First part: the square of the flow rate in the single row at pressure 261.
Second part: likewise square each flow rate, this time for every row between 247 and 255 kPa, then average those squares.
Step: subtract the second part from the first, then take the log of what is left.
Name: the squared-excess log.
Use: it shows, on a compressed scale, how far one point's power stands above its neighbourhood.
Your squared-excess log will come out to 0.94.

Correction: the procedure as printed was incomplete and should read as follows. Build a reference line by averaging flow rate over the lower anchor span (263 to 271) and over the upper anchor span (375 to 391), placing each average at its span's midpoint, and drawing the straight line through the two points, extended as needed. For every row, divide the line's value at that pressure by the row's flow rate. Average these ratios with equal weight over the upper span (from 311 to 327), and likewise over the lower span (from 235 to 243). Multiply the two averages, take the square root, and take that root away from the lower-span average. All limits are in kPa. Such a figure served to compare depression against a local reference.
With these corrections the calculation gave -0.13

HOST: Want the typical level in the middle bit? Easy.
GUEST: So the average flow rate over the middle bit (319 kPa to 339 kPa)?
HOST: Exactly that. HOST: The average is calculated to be 5.0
